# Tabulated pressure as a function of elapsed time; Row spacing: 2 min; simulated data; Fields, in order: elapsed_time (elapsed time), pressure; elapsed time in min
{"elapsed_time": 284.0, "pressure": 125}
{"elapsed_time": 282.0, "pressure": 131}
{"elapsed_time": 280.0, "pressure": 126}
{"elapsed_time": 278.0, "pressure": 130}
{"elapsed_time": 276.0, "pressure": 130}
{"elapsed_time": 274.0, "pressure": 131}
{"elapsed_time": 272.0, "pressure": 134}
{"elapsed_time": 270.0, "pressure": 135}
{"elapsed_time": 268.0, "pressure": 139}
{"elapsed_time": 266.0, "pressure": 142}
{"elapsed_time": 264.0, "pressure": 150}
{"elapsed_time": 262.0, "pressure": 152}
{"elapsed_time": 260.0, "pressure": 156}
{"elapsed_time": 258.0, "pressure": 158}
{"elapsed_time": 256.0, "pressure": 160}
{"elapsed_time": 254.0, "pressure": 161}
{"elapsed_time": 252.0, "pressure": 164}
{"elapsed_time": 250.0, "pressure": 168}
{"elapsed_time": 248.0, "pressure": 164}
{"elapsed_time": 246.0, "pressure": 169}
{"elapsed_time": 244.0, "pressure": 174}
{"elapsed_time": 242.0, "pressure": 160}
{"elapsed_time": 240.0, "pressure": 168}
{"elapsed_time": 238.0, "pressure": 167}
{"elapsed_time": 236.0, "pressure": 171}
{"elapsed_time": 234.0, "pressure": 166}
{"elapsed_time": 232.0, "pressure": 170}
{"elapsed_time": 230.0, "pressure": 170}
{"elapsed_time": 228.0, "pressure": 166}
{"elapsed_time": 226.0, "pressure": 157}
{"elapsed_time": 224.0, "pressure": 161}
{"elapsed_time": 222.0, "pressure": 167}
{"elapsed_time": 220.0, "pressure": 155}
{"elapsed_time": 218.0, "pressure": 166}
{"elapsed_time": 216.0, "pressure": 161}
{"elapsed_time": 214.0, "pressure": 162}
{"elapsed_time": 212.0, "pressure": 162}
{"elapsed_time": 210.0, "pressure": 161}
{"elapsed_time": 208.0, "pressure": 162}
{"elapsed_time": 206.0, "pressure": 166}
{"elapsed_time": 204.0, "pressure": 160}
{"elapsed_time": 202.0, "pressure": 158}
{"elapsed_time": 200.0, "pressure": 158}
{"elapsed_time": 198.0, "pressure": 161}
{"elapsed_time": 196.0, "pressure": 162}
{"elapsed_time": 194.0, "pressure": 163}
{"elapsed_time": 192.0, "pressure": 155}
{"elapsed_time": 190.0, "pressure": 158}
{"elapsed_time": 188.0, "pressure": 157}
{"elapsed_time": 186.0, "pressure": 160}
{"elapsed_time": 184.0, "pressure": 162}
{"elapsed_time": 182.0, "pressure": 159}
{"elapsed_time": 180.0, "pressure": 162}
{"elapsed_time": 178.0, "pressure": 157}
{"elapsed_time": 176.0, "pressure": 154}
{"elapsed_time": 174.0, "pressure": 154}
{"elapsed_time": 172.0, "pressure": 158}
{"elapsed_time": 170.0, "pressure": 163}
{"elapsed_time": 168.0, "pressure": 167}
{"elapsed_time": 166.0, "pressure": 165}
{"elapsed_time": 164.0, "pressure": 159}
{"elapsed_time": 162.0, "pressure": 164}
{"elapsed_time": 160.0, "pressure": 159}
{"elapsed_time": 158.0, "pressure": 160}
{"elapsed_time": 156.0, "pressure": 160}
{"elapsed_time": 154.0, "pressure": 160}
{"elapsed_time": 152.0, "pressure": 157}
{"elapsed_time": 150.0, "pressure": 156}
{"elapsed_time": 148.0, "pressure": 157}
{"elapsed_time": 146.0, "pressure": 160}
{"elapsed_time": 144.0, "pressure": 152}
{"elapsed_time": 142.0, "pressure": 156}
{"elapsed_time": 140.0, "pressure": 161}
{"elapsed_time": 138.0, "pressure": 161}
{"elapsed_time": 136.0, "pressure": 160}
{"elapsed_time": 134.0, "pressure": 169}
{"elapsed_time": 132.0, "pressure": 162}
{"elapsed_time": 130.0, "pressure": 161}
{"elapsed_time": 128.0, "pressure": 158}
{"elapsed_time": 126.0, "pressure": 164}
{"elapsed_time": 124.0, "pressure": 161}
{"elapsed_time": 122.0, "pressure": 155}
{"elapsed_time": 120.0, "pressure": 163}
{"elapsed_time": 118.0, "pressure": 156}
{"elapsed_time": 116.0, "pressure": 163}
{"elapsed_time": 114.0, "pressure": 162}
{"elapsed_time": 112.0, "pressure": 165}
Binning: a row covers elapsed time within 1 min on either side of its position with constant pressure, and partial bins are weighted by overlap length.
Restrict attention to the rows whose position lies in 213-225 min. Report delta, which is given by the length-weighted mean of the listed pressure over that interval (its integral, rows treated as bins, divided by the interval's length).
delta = 162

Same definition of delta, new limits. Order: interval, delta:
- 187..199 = 159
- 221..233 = 165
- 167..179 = 159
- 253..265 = 156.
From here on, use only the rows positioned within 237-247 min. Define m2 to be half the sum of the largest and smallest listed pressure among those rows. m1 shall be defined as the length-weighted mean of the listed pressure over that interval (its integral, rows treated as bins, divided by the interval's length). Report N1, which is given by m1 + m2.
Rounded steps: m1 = 168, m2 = 167.0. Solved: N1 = 335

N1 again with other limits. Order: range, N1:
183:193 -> 317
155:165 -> 322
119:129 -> 320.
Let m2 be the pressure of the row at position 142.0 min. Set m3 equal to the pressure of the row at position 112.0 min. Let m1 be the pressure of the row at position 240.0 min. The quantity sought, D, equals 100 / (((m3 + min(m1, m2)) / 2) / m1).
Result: 105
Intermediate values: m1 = 168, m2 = 156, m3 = 165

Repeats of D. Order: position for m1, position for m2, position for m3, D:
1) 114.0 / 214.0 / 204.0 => 101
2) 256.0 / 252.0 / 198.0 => 100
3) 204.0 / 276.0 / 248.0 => 109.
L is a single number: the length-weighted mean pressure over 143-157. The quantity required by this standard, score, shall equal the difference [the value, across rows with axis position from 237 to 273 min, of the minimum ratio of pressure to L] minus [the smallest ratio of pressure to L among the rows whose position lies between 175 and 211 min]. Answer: -0.127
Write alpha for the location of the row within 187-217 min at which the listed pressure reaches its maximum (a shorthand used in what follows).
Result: 206.0 min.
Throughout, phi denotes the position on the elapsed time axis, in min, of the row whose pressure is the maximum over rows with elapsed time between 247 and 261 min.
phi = 250.0 min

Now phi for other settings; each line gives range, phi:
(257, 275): 258.0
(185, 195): 194.0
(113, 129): 126.0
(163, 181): 168.0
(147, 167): 166.0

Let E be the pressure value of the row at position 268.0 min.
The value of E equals 139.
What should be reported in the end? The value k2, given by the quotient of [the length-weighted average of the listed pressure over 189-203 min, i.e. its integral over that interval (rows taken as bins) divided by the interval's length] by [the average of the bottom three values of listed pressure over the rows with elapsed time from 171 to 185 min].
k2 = 1.03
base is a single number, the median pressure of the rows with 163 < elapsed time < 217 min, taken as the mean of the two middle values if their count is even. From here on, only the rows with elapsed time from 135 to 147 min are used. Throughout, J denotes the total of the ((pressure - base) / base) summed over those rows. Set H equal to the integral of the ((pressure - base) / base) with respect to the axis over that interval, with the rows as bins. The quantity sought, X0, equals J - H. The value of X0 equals 0.10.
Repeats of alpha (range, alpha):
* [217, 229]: 222.0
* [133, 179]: 134.0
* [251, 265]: 252.0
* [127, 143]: 134.0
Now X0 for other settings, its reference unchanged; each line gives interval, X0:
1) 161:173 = -0.06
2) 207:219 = -0.05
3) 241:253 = -0.20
